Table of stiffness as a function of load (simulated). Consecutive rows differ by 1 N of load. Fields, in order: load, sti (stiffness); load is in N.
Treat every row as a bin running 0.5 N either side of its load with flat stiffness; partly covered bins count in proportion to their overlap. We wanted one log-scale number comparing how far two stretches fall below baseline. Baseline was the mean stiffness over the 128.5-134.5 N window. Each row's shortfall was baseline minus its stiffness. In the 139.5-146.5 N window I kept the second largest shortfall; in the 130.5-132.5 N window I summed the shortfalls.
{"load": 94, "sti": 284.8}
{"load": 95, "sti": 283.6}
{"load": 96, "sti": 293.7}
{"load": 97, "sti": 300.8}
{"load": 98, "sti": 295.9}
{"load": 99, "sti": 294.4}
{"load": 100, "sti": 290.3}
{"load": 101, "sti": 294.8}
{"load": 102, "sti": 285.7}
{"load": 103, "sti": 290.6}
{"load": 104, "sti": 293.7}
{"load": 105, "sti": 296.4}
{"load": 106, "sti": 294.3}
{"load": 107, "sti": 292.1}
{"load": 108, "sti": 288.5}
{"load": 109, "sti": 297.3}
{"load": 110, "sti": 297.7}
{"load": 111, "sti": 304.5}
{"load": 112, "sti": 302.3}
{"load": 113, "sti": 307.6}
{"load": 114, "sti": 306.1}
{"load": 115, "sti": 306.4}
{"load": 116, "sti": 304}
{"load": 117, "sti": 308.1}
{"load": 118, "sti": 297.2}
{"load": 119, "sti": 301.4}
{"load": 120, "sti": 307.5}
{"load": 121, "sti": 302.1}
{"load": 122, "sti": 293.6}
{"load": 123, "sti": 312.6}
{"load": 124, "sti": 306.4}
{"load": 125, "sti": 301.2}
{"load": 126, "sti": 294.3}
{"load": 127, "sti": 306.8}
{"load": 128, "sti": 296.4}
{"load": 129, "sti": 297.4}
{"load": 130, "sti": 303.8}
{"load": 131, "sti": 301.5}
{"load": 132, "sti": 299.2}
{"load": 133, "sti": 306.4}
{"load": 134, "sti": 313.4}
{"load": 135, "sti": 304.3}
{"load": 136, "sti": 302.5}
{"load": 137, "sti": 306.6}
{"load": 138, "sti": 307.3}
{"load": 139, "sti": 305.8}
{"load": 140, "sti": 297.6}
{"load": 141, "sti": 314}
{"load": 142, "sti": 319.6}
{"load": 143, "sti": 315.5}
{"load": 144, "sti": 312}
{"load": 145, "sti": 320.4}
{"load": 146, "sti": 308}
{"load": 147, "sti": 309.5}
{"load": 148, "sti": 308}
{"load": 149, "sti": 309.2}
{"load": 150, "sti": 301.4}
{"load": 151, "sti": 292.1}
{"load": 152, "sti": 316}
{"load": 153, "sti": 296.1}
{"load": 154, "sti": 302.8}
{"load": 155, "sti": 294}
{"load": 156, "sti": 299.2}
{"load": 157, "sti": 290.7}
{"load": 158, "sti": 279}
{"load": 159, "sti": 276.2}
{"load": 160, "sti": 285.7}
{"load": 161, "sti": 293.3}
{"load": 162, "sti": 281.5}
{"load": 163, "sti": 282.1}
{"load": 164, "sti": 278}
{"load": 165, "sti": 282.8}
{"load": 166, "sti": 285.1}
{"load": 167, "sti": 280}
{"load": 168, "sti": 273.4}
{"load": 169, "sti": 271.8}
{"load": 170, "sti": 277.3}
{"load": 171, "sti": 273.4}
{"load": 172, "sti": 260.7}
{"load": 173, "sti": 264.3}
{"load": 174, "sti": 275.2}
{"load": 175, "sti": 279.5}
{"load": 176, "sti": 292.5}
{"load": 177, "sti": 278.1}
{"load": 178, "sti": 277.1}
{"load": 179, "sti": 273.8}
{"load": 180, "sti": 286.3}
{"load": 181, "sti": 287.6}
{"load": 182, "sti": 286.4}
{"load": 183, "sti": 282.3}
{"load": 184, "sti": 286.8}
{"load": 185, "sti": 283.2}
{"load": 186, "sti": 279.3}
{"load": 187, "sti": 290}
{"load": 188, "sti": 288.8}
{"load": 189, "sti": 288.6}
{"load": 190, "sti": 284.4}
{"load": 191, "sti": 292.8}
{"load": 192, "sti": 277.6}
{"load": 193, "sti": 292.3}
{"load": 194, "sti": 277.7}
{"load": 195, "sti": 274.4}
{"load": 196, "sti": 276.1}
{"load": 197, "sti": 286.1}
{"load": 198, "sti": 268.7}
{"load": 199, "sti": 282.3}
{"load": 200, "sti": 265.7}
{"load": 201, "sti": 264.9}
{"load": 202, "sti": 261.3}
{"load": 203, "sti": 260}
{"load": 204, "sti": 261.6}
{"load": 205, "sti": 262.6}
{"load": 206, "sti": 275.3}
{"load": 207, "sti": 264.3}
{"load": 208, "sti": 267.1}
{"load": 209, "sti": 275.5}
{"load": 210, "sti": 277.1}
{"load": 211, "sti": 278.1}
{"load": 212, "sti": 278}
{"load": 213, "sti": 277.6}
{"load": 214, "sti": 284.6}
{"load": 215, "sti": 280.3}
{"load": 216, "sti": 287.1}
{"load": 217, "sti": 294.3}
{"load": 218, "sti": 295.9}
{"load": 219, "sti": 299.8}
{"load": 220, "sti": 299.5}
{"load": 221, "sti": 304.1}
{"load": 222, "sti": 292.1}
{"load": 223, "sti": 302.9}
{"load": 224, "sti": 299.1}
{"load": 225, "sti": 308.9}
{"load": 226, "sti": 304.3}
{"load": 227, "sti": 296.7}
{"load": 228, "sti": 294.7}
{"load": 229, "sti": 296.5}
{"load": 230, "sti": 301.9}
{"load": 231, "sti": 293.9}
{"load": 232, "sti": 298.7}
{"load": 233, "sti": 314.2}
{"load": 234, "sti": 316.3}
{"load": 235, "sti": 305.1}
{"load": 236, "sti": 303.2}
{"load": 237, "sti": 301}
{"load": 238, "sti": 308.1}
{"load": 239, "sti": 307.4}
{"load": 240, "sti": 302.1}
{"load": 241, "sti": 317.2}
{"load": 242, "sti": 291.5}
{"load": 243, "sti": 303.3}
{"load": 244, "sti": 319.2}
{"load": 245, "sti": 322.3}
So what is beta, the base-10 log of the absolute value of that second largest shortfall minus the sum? 1.04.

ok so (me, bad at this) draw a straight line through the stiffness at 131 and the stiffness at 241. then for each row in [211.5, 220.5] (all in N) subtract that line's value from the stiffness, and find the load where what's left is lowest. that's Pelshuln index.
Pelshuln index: 213 N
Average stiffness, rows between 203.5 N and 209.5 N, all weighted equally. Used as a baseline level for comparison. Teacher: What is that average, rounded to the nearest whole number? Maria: 268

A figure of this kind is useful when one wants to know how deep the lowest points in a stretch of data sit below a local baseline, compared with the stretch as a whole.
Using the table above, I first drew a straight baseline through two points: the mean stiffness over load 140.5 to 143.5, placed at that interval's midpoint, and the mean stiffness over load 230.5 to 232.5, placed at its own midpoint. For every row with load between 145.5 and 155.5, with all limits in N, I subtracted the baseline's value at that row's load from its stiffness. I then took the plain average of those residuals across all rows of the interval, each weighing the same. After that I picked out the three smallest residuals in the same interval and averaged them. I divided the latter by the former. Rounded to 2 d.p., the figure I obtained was 1.84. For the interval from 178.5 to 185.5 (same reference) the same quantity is 1.17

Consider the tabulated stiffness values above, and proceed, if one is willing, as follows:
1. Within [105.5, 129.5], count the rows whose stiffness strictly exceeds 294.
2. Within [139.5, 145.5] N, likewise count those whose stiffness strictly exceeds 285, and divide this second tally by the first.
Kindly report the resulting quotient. 0.29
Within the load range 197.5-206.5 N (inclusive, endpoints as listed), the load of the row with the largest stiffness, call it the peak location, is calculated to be 199 N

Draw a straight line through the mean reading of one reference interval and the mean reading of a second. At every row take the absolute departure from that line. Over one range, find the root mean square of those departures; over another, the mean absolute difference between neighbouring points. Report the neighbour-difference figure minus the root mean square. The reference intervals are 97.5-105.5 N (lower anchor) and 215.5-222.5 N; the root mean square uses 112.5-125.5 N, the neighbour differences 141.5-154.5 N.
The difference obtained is -4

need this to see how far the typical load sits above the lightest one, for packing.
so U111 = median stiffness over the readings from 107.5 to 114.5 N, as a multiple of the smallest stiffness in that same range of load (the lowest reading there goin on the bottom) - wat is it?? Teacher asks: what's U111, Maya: 1.05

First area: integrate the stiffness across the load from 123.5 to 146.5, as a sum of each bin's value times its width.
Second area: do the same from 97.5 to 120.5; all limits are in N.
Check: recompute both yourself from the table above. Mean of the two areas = 6949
